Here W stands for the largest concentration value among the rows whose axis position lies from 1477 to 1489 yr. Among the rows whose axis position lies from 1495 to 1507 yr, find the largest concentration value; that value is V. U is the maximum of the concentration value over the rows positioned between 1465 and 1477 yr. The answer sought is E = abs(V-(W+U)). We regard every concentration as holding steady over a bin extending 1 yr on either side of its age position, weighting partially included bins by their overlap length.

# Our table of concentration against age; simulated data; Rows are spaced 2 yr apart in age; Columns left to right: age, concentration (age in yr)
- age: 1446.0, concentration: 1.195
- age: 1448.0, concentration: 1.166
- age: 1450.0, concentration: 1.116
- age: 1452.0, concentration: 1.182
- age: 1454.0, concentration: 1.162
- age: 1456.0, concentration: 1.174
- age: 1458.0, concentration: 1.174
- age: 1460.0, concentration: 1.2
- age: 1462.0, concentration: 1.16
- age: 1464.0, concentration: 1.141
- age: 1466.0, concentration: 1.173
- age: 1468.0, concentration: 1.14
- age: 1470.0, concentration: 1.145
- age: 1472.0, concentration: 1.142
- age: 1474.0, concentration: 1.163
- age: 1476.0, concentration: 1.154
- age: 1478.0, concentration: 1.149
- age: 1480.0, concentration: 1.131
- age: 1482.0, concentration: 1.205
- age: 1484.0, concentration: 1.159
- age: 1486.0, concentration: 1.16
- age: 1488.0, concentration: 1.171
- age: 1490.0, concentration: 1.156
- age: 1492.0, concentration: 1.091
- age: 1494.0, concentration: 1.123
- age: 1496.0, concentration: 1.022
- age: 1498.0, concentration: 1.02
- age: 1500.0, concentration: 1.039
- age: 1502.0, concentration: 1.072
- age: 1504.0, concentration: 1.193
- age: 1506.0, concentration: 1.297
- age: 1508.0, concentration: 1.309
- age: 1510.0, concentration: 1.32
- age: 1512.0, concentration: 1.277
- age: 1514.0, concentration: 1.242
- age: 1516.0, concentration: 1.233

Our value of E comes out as 1.08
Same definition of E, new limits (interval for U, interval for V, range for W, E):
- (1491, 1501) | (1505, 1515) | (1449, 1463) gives 1.00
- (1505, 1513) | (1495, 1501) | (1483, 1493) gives 1.45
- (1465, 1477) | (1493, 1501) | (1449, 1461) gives 1.25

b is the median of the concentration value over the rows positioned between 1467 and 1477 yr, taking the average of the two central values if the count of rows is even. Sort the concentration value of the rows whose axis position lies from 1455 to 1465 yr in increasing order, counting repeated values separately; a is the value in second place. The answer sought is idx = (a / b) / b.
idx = 0.88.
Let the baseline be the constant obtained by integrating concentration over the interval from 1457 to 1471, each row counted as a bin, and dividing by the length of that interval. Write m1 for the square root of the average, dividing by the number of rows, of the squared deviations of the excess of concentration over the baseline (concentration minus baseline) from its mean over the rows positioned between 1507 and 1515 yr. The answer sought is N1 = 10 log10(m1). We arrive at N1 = -15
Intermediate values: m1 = 0.030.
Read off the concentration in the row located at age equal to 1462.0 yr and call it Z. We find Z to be 1.16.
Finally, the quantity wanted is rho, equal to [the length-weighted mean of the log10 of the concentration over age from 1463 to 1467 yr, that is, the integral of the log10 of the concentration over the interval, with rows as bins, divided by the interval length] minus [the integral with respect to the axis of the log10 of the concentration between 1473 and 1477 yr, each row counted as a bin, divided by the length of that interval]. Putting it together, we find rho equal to 0.00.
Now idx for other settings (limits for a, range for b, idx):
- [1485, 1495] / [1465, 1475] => 0.86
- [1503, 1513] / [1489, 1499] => 1.07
